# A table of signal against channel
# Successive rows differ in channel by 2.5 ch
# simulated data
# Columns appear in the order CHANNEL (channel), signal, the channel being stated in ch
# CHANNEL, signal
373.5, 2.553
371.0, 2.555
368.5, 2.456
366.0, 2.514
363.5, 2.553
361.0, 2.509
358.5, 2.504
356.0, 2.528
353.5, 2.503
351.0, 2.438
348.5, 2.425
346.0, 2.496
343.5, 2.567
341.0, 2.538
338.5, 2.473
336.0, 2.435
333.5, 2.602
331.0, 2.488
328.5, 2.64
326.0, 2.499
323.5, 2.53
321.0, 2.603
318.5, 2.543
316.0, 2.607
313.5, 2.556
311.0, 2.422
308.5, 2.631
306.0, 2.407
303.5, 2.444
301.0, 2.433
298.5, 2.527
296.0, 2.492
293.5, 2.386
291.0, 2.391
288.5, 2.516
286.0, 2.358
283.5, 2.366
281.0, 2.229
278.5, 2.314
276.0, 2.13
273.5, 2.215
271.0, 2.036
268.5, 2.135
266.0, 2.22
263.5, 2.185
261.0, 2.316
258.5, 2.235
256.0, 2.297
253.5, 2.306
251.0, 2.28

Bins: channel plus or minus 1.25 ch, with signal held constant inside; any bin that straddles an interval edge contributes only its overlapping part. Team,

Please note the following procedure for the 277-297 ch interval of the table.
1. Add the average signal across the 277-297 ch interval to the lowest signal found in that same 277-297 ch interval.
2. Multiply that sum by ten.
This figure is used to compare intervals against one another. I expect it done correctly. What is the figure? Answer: 46.1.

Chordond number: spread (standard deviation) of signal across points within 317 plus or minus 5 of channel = 0.03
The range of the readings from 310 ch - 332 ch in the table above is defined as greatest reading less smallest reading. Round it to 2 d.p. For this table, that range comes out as 0.22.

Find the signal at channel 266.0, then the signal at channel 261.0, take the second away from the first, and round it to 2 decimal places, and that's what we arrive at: -0.10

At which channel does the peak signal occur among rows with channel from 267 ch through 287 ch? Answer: 283.5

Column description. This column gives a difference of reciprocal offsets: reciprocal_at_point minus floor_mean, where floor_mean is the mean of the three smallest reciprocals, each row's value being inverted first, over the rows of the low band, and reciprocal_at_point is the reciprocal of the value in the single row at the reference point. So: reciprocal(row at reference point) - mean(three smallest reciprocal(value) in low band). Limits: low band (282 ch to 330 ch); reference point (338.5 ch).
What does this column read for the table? 0.024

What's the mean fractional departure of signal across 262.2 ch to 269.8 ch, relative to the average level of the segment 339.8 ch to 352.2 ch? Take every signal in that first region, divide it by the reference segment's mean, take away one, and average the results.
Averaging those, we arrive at -0.13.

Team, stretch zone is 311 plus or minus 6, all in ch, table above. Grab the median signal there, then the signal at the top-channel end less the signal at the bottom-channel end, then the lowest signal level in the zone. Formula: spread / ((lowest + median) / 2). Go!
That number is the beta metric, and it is 0.08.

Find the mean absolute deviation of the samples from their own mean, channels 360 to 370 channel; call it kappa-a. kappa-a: 0.026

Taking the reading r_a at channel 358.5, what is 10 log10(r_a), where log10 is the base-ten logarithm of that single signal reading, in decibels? 3.99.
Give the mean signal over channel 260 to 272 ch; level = 2.18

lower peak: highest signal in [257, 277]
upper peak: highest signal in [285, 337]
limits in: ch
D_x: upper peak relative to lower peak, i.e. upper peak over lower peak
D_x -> 1.14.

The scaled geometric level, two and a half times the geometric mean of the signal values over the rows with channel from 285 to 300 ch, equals 6.11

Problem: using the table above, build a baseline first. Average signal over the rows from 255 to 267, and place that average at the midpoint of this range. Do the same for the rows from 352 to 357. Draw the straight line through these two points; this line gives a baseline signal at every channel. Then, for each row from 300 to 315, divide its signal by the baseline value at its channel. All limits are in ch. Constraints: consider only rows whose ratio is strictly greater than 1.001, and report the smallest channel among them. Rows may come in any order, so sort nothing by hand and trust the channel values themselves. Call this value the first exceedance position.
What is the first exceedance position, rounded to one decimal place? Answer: 301.0 ch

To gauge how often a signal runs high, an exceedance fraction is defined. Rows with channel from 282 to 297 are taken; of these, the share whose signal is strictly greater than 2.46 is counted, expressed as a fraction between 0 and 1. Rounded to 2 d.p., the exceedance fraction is 0.33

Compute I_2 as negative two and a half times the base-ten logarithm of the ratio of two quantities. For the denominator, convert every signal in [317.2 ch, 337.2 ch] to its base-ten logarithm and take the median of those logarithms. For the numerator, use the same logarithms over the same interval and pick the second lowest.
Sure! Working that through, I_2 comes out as 0.023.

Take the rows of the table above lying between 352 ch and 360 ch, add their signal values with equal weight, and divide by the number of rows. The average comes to 2.51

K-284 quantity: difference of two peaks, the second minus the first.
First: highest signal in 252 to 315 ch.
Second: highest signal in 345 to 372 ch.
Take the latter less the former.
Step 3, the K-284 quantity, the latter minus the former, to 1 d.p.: -0.1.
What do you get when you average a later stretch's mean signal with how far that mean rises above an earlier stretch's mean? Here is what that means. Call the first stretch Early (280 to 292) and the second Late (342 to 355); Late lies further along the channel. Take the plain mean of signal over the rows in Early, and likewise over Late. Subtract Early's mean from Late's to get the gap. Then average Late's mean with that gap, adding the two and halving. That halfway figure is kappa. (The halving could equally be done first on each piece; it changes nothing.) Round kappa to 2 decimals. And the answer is 1.30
